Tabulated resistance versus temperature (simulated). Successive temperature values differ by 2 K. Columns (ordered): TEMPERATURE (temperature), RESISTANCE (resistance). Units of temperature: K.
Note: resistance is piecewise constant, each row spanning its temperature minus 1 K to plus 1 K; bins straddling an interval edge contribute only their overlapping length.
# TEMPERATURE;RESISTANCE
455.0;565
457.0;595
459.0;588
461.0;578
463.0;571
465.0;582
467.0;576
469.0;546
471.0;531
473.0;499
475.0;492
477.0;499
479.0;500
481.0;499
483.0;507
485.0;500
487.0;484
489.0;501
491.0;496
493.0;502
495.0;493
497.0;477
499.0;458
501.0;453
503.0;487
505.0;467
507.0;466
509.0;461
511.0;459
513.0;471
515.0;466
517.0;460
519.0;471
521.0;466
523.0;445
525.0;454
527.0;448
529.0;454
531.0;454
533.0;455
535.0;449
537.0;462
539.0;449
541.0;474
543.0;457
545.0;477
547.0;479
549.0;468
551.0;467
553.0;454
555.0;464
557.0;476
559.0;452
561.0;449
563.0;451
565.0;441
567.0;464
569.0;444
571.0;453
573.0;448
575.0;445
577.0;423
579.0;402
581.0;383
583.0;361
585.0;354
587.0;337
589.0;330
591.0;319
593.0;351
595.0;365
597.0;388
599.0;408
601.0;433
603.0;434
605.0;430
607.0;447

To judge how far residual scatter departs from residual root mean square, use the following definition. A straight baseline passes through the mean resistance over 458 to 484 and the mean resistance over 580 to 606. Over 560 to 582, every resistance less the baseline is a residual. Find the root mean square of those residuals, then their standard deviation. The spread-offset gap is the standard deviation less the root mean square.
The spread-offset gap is -18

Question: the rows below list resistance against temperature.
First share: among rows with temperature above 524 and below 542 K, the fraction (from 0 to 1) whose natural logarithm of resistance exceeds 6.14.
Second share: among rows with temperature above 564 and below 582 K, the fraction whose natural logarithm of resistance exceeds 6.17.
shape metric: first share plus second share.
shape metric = 0.1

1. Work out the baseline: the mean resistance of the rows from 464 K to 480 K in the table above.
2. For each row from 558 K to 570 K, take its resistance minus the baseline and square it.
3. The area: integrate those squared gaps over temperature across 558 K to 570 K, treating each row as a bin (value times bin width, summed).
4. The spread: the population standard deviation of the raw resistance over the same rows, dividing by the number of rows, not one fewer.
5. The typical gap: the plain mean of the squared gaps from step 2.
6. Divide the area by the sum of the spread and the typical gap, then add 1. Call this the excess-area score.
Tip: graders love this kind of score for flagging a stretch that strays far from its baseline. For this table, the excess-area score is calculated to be 13.0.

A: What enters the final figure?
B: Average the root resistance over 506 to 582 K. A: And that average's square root 4.62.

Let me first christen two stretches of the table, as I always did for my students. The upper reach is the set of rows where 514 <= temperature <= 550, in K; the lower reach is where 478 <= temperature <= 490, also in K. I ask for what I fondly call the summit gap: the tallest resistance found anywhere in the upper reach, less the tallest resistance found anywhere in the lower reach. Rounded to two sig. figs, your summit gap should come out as -28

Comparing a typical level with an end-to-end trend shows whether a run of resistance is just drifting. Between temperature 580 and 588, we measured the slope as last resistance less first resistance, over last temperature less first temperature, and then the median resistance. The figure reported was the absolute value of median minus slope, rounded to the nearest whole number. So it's 365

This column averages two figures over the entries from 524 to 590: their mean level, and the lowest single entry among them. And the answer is 384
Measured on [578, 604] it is 347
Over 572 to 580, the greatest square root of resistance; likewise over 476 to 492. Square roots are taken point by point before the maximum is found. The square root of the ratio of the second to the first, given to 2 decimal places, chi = 1.03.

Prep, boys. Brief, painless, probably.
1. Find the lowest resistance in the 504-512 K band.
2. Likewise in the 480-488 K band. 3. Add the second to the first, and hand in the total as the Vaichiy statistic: 943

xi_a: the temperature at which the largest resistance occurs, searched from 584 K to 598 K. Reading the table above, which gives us 597.0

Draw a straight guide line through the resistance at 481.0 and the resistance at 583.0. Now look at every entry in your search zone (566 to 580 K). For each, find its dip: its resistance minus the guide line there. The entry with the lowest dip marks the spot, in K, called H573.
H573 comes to 579.0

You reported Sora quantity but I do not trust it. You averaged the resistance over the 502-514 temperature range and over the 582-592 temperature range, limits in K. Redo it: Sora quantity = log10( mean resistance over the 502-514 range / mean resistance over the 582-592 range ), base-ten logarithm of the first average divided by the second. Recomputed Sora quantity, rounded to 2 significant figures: 0.14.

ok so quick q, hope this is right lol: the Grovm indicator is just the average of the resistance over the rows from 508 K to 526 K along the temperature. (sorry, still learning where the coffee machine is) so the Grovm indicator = 461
